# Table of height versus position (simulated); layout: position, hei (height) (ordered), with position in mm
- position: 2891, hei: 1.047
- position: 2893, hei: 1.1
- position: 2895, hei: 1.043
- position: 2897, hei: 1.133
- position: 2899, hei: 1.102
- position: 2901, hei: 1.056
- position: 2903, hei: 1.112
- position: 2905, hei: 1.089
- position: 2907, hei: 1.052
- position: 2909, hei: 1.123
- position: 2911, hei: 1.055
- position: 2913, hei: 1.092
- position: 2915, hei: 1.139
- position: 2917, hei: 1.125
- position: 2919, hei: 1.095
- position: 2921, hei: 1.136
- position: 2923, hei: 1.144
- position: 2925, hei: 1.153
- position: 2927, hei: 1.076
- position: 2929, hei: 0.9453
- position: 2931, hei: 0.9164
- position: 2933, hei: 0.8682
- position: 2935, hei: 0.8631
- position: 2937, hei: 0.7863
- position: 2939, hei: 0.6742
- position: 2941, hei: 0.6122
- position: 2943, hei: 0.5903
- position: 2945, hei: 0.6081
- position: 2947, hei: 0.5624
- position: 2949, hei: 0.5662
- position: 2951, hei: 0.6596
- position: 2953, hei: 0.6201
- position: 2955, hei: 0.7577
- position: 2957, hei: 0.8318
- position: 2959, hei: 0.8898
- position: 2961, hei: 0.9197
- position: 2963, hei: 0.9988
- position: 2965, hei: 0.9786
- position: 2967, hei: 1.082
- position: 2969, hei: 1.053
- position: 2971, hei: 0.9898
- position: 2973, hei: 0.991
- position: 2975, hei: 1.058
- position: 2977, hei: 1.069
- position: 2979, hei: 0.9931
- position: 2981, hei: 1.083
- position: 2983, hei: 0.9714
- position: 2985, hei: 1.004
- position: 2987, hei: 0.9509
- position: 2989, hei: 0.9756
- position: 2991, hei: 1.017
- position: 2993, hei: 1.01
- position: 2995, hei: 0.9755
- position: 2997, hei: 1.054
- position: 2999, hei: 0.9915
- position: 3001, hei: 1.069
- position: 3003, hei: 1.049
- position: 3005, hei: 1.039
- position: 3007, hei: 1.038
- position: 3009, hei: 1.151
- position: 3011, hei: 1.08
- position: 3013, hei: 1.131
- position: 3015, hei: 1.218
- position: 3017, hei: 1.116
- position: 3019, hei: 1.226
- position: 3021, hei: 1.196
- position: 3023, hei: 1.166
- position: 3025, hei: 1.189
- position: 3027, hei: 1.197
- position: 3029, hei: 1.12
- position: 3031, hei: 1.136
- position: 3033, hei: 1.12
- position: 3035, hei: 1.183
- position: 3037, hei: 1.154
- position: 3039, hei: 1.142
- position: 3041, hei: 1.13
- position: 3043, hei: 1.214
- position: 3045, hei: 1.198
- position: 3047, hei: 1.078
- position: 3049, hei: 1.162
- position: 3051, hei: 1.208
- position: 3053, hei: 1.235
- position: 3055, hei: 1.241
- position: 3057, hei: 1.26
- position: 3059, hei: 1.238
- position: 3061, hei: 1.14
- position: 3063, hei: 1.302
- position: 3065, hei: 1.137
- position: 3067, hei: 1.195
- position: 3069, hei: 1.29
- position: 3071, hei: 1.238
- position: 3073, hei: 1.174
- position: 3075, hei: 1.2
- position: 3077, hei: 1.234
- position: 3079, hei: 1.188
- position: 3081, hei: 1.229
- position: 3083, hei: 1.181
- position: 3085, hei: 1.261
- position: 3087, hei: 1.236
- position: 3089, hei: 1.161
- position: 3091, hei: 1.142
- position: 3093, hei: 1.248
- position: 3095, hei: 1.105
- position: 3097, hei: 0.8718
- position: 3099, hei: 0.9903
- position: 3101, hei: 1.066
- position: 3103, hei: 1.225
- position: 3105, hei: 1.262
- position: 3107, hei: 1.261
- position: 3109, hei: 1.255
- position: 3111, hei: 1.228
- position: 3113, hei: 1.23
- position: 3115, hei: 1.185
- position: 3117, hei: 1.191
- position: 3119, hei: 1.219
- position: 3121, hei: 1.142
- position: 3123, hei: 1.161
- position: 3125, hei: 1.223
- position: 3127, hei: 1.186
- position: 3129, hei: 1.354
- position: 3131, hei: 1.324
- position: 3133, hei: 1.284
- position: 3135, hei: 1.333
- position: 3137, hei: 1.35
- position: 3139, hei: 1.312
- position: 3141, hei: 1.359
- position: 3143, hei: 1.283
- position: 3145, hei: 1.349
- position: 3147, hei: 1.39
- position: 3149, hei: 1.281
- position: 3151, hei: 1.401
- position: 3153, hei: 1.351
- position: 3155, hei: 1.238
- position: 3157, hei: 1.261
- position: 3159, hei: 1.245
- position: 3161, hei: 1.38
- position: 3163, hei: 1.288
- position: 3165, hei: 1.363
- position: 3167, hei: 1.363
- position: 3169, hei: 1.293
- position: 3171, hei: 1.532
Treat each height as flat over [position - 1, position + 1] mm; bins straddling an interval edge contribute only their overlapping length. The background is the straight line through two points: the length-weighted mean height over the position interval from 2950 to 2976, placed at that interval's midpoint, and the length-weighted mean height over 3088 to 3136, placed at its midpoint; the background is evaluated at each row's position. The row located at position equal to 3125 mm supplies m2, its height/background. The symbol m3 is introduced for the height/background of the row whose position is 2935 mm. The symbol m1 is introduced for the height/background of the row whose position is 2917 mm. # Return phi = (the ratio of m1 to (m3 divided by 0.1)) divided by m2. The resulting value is 0.135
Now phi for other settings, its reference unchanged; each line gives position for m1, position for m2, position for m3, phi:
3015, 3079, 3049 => 0.106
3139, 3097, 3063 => 0.119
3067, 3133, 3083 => 0.100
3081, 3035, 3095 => 0.101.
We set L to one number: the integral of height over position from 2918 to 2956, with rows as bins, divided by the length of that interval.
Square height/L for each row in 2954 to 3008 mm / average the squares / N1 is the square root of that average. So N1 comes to 1.21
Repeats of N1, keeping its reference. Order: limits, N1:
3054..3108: 1.45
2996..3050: 1.38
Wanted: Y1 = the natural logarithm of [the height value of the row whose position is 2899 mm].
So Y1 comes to 0.10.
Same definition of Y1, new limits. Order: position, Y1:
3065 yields 0.13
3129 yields 0.30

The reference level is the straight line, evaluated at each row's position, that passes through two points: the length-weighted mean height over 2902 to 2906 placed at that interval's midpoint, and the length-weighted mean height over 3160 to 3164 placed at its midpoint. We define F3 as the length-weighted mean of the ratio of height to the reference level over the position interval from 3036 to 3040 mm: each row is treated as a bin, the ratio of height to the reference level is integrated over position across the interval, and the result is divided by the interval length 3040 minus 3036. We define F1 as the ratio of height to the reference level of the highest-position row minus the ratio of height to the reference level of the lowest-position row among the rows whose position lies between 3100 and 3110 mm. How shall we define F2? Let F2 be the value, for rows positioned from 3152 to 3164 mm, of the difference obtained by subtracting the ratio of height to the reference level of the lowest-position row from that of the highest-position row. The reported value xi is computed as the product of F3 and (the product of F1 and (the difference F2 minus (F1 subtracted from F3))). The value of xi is -0.11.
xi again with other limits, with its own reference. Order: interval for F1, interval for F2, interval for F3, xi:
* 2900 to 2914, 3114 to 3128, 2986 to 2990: -0.02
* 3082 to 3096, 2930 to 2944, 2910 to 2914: 0.09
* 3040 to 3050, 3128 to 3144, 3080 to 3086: -0.02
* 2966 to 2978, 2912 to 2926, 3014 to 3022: 0.02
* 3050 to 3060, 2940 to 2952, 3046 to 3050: -0.01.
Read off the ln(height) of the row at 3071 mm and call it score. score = 0.21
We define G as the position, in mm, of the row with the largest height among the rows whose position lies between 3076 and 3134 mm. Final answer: 3129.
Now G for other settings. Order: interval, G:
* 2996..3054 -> 3053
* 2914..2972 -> 2925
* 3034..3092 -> 3063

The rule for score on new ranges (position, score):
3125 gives 0.20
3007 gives 0.04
